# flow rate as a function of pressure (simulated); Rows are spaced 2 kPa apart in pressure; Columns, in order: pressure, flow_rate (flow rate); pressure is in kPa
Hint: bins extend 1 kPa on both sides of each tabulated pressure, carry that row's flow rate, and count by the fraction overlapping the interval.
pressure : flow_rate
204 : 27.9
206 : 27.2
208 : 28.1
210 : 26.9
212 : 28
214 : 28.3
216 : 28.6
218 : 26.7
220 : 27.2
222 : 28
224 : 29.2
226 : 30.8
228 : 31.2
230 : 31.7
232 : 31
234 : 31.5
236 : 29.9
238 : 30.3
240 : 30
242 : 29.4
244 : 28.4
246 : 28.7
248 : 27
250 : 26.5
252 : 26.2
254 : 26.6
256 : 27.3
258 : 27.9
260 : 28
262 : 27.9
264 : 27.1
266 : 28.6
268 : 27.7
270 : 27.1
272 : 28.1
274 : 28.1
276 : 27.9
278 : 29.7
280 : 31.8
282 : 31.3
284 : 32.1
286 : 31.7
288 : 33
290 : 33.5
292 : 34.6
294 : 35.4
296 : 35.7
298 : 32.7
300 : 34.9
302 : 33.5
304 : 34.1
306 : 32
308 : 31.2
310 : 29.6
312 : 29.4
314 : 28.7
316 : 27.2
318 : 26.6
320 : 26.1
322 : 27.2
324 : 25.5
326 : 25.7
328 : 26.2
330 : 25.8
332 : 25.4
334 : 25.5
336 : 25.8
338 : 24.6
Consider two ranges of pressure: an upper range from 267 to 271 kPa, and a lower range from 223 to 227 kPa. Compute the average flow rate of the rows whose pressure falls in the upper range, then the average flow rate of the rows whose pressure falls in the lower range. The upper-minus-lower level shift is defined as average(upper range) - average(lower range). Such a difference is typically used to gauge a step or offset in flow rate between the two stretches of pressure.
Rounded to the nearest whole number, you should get -3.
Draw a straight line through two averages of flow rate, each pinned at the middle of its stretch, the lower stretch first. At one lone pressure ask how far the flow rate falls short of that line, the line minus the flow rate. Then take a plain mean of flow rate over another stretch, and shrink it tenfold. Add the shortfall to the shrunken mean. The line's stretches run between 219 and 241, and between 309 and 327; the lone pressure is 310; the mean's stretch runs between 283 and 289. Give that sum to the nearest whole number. 1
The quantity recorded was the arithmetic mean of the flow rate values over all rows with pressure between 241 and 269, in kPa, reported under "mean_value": 27.7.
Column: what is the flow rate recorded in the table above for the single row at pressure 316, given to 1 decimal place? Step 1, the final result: 27.2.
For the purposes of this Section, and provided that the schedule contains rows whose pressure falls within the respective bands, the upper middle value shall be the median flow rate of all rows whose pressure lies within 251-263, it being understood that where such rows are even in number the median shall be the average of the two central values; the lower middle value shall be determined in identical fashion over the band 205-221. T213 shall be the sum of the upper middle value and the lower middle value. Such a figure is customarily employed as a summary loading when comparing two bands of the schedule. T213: 55.2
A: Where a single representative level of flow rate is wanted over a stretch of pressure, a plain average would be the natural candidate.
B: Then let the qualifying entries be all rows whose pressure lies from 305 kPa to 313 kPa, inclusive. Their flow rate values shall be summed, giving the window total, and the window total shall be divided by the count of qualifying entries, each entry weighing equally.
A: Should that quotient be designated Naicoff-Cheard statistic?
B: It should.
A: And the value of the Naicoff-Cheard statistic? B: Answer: 31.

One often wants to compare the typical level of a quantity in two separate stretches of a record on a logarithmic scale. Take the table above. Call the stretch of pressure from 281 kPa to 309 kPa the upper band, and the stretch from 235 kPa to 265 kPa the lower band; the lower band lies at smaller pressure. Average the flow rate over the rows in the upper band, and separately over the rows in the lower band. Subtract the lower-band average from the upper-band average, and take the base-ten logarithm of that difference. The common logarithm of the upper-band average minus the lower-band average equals 0.7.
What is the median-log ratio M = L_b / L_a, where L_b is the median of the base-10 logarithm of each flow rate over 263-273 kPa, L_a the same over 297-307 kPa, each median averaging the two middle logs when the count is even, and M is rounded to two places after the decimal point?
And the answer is 0.95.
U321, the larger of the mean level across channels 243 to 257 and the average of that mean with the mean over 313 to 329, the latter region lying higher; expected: 27.2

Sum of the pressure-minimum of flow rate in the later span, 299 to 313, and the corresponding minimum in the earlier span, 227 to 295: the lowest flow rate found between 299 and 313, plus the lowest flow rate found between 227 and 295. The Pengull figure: 55.6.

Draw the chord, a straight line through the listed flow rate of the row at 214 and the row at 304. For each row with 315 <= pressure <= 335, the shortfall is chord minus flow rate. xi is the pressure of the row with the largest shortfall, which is 334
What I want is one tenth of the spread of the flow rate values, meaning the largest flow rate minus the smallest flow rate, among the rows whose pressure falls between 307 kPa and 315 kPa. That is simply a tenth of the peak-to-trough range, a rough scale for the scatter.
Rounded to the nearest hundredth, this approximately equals 0.25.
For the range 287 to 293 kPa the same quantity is 0.16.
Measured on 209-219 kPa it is 0.19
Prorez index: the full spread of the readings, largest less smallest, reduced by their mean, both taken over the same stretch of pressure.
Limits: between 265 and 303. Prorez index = -22.8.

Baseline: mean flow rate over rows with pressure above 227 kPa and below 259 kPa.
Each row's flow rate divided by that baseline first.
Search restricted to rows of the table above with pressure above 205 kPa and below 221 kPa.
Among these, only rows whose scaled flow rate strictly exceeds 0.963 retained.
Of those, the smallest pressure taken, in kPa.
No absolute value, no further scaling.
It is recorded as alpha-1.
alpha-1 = 208 kPa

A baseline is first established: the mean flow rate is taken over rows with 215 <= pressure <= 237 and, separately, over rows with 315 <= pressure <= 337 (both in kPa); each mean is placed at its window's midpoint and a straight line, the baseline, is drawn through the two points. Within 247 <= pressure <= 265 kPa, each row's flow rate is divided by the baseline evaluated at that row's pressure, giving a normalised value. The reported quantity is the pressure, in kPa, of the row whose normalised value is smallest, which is 252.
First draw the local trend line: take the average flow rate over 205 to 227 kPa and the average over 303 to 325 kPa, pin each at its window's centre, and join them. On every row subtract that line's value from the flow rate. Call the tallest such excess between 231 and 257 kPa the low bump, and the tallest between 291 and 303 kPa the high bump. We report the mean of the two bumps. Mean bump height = 5.1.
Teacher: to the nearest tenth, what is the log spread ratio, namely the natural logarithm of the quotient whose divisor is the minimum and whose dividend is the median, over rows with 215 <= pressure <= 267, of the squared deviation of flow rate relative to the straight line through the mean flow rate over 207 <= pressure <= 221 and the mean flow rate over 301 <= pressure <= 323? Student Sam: 5.2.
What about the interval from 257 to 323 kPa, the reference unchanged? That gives 8.3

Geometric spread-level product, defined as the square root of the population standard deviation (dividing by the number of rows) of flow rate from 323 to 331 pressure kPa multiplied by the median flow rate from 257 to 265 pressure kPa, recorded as 3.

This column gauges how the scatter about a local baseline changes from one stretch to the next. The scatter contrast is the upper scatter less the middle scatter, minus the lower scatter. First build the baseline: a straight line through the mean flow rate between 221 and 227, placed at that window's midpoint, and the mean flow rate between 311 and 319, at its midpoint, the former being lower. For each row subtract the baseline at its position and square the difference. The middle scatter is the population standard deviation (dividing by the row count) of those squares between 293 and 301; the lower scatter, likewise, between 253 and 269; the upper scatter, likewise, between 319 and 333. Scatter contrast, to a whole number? -14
